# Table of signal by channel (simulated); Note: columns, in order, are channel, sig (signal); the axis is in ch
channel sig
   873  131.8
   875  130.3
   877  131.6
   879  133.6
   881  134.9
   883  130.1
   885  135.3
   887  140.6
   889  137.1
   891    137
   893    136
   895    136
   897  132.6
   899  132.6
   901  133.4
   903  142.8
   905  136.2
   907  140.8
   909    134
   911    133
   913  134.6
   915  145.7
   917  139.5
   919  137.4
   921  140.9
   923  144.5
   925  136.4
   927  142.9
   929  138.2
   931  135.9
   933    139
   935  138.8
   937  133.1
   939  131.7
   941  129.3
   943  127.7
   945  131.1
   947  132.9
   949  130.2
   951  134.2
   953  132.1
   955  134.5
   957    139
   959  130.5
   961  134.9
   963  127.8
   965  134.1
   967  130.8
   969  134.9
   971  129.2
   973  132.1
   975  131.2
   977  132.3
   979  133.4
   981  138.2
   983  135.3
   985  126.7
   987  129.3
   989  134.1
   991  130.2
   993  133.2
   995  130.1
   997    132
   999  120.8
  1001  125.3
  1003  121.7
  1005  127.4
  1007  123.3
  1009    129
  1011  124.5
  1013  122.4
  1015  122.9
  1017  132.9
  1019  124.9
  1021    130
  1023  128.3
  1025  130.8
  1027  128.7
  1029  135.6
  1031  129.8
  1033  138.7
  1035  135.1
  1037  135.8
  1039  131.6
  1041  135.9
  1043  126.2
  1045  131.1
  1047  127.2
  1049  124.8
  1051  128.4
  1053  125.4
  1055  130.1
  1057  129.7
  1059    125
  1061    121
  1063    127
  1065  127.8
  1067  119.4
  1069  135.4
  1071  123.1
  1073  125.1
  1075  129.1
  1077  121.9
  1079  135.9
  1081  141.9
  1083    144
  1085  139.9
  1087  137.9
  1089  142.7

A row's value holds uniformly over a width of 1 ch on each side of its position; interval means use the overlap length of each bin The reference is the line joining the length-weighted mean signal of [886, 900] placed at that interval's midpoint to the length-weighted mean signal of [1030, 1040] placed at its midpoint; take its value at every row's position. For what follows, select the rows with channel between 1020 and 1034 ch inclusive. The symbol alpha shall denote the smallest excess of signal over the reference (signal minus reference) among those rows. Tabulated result -6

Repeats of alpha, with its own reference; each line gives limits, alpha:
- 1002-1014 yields -13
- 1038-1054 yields -9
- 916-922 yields 2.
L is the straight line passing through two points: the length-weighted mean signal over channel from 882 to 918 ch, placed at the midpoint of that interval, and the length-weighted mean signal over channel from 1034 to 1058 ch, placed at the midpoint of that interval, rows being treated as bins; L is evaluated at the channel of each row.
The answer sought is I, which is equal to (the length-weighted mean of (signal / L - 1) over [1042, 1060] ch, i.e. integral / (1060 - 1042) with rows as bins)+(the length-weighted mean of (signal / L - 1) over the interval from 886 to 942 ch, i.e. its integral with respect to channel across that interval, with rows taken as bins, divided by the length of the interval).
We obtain -0.009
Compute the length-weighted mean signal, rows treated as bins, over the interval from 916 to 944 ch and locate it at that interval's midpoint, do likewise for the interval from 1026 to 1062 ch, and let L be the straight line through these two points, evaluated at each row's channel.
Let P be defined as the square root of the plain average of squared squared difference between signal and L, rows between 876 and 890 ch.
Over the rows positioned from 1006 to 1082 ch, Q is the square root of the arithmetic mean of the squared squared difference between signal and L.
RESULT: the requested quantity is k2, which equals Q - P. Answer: 3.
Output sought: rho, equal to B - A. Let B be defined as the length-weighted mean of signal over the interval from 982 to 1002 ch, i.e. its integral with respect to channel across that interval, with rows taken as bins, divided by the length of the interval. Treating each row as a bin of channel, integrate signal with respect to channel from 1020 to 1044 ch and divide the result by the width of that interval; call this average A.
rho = -2.5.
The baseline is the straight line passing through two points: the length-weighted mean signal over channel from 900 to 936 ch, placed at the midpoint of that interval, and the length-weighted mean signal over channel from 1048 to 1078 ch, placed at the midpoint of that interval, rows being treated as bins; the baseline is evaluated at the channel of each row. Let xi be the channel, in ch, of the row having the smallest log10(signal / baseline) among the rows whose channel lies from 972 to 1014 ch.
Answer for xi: 999 ch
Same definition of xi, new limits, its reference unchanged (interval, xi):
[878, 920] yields 883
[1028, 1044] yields 1043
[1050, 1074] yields 1067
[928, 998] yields 943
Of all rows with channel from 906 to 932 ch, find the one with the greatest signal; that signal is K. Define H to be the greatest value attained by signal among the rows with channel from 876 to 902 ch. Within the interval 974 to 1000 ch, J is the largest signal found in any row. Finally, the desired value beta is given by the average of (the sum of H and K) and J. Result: 212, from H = 140.6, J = 138.2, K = 145.7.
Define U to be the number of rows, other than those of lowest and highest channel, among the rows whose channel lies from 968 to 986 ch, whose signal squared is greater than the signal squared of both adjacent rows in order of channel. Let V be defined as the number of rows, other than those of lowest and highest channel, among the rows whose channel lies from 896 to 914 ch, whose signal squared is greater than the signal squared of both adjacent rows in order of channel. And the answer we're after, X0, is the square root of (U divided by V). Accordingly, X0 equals 1.00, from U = 2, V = 2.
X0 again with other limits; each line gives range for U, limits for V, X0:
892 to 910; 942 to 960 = 0.82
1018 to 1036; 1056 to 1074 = 1.41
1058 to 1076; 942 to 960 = 0.82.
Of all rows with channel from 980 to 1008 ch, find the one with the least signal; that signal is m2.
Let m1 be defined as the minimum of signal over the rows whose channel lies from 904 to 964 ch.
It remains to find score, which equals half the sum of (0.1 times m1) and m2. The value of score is 66.8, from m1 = 127.7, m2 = 120.8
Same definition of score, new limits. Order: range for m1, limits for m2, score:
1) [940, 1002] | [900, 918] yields 72.5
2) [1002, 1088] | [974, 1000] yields 66.4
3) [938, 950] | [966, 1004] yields 66.8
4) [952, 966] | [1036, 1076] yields 66.1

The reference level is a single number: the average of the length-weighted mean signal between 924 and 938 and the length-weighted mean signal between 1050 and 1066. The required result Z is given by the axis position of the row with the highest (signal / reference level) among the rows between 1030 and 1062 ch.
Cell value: 1033 ch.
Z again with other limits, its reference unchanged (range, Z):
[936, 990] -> 957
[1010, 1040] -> 1033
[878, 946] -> 915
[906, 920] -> 915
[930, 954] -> 933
